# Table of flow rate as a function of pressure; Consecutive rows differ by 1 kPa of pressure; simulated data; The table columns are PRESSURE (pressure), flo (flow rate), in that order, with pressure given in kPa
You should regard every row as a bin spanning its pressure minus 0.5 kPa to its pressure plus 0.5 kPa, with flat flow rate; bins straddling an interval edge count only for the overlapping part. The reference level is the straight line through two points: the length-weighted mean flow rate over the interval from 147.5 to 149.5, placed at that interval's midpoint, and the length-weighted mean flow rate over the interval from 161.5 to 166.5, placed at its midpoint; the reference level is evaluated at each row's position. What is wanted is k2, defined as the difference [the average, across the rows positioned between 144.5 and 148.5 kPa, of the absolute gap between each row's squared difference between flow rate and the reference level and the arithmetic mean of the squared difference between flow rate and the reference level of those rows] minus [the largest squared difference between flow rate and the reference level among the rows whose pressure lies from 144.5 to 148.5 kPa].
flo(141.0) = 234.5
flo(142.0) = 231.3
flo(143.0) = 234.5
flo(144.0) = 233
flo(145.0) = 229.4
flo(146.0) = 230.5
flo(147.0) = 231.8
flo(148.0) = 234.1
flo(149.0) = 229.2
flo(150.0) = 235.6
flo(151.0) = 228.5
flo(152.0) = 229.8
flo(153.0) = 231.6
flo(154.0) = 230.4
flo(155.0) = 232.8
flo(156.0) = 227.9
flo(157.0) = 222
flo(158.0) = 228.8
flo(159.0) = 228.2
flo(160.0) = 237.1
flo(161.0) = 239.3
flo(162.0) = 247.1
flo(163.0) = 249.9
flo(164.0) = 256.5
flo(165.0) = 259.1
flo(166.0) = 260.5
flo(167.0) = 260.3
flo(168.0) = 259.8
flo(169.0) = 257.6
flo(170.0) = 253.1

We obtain -9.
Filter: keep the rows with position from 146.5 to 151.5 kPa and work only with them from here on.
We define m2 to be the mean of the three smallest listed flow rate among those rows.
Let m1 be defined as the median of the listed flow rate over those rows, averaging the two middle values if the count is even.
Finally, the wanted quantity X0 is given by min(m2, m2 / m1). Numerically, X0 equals 0.992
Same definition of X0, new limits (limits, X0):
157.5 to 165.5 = 0.951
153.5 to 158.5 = 0.989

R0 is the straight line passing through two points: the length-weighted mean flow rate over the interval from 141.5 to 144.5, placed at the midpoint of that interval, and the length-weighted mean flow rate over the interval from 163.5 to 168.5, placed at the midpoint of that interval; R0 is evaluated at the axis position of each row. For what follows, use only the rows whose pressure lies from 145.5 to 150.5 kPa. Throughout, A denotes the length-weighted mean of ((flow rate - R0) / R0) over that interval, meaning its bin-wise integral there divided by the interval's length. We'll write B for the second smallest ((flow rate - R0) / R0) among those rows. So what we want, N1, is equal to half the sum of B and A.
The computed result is -0.03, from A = -0.03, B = -0.025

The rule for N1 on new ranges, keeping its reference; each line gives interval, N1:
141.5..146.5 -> -0.02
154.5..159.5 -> -0.09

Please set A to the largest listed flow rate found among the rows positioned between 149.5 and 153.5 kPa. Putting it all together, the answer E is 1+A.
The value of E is 237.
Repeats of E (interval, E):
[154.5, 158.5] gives 234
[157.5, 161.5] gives 240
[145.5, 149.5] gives 235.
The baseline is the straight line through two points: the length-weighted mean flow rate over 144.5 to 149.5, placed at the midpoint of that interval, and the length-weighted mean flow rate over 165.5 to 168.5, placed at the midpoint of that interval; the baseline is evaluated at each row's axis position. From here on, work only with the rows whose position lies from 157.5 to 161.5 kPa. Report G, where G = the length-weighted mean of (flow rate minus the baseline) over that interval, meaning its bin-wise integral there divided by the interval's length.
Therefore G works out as -16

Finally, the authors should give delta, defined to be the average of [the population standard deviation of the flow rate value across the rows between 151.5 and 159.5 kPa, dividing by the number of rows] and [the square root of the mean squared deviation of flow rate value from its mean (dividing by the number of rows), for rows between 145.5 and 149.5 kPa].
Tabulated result 2.4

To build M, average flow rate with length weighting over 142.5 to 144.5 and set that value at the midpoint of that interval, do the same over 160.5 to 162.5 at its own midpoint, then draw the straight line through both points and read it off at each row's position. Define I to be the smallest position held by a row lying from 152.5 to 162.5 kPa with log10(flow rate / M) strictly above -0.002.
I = 162.0 kPa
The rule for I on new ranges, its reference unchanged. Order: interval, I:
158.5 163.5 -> 162.0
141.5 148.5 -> 143.0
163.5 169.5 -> 164.0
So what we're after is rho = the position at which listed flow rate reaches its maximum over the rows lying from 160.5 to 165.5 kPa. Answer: 165.0 kPa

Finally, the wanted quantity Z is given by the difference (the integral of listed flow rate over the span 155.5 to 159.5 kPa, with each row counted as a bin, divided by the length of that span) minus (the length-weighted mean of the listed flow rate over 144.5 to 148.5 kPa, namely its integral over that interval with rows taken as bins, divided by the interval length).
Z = -5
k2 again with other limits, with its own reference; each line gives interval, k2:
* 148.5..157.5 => -387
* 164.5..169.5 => -14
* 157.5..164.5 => -252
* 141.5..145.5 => -87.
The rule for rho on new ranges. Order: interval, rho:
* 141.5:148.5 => 143.0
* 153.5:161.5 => 161.0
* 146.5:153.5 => 150.0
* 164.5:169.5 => 166.0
